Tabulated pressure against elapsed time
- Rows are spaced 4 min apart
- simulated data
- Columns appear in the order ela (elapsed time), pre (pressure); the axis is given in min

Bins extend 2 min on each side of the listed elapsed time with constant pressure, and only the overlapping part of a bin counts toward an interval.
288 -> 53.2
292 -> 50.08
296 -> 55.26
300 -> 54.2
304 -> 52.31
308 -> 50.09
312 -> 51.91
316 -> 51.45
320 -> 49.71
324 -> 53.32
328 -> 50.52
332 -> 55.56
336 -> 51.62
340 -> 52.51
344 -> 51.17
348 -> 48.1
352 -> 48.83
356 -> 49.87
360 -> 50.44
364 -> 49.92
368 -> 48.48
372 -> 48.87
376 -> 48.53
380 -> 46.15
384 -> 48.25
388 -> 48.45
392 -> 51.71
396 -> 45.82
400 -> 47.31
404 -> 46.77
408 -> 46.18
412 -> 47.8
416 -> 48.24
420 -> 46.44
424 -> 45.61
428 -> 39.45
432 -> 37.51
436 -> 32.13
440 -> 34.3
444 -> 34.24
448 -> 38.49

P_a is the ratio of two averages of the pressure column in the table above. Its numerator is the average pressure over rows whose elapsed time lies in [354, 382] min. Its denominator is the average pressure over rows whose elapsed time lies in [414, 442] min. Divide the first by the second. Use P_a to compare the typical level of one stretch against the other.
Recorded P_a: 1.21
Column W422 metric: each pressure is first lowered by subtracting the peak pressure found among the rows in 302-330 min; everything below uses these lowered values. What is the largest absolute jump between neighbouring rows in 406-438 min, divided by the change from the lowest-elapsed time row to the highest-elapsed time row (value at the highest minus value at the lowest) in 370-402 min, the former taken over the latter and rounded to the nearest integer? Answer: -4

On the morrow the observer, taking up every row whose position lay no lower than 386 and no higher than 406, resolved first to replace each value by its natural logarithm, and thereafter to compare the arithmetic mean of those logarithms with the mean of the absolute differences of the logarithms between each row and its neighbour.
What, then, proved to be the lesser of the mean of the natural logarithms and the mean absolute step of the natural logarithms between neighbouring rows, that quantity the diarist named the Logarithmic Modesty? 0.057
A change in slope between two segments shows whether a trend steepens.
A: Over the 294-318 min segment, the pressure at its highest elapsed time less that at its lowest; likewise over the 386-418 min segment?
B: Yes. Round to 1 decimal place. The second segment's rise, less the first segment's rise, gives 3.6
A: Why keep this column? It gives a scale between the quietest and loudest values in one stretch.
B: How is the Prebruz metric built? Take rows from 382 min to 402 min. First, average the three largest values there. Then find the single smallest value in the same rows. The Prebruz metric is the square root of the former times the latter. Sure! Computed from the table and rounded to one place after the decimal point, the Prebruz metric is 47.6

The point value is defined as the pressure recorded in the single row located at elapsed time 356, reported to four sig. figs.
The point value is 49.87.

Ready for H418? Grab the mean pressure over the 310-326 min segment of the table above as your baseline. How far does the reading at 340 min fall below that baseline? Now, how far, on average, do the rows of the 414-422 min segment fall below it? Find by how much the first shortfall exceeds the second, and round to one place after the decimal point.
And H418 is -5.2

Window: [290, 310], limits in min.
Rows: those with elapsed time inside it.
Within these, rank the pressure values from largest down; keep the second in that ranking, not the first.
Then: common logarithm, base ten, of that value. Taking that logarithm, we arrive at 1.73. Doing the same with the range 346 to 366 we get 1.70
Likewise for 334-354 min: 1.71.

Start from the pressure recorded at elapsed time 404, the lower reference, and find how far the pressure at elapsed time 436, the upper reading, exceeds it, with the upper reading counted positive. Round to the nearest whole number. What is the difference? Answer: -15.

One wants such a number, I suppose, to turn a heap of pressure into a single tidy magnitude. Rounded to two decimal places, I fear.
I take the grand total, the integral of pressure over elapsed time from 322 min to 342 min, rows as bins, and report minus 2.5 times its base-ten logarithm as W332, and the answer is -7.56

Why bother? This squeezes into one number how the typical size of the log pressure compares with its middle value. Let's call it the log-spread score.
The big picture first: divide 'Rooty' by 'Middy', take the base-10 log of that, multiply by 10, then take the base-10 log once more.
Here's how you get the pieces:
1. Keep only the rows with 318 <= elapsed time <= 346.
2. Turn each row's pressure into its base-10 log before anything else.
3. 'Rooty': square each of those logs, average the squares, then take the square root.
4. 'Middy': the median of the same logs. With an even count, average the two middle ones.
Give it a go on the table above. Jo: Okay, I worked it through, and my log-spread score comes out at -2.05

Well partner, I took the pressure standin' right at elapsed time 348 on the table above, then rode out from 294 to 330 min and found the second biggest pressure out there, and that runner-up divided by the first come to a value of 1.13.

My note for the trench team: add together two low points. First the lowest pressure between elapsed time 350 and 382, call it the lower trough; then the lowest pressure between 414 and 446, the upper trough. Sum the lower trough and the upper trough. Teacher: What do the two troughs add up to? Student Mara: 78.3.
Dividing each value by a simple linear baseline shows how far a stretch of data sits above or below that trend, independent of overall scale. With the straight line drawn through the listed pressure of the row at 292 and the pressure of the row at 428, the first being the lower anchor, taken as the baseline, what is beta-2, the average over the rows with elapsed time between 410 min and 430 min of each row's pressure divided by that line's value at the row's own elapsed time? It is 1.13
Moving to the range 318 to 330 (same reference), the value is 1.08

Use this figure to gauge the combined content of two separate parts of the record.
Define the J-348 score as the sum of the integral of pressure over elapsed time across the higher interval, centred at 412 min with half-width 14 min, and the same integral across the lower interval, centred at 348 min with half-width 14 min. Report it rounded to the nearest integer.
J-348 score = 2724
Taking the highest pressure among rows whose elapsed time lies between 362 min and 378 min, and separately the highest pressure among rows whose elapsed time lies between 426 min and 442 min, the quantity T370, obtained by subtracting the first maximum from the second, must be -10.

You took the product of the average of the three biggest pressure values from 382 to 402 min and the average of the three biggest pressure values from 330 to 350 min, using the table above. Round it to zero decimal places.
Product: 2633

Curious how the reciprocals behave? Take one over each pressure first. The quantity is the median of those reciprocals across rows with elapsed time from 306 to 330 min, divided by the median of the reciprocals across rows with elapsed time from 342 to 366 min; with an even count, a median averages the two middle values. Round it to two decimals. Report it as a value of 0.98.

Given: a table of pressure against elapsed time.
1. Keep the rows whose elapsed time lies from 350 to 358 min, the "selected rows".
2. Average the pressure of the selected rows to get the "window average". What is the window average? 49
